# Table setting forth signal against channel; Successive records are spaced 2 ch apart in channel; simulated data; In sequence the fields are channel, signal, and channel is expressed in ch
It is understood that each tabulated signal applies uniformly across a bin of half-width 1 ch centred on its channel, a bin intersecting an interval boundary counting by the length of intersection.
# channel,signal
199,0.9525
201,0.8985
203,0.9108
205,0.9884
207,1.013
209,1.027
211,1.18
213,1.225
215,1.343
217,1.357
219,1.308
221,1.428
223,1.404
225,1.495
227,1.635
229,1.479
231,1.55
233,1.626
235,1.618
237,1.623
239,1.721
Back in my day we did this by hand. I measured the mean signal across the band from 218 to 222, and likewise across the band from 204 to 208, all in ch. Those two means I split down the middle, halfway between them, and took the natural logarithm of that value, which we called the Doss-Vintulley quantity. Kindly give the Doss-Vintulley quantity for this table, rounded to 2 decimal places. 0.17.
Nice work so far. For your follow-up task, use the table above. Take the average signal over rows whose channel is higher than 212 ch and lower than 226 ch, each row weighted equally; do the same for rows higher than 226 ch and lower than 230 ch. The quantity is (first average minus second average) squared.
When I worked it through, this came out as 0.04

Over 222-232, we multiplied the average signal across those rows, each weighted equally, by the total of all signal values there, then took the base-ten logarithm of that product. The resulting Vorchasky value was 1.06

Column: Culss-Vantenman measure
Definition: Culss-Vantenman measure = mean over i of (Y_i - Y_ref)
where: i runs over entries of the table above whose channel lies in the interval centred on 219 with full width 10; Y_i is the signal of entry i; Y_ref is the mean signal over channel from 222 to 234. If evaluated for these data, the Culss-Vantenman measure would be -0.16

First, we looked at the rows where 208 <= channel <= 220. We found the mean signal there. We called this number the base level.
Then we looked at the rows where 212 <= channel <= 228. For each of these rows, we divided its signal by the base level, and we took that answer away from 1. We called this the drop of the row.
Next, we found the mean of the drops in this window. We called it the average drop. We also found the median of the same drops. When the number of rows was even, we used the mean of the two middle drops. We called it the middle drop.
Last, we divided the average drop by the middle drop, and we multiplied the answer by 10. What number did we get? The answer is 11.3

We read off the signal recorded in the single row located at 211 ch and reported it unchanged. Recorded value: 1.18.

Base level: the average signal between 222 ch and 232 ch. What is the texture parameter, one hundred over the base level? 66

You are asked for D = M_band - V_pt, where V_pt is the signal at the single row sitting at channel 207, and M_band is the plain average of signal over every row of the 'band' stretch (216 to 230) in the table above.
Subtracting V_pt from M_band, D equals 0.43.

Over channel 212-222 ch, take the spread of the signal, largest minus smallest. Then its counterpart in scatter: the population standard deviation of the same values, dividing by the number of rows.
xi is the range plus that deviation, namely 0.27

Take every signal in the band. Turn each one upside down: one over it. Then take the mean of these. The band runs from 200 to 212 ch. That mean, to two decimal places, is 1.01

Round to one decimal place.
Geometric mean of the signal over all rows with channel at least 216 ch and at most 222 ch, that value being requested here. 1.4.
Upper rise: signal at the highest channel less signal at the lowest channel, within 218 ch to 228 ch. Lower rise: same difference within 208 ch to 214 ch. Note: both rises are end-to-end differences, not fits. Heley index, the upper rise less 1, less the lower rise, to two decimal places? -0.87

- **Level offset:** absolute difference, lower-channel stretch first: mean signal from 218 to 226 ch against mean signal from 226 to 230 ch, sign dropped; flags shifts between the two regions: 0.15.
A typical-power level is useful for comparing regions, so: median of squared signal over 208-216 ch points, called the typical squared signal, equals 1.4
